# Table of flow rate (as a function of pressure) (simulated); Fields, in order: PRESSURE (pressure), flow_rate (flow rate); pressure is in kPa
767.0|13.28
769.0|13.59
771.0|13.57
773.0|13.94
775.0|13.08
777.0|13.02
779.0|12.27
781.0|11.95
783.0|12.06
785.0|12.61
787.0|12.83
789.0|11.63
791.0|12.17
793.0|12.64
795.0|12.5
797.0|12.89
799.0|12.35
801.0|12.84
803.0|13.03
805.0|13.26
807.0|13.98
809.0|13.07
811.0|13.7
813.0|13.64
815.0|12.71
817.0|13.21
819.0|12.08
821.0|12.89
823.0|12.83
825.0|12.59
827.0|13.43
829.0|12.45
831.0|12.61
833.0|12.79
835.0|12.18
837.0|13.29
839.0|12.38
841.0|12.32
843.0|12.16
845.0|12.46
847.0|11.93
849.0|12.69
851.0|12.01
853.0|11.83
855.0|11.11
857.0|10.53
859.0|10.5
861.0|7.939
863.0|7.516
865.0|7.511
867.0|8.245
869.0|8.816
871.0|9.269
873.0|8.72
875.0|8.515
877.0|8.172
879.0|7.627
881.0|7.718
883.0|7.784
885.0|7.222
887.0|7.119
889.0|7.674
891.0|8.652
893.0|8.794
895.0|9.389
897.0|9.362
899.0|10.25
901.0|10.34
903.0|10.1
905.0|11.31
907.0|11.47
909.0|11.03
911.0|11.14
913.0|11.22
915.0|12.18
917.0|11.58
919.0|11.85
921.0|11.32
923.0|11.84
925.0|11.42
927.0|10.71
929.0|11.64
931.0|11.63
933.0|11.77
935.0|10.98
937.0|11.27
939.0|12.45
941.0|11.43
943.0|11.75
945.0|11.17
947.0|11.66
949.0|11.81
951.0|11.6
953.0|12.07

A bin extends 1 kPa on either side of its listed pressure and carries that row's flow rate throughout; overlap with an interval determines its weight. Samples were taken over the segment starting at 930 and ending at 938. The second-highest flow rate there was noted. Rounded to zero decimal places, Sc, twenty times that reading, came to 233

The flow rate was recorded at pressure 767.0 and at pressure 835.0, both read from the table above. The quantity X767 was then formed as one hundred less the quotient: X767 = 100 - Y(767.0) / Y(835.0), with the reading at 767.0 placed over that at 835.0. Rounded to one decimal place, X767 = 98.9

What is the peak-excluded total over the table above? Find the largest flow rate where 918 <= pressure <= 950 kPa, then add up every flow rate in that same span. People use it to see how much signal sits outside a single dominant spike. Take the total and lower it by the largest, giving 172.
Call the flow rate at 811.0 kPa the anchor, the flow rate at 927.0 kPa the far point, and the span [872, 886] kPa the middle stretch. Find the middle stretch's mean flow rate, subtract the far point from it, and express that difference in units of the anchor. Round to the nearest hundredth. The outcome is -0.20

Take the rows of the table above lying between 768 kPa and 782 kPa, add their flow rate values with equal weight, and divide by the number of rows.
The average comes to 13.1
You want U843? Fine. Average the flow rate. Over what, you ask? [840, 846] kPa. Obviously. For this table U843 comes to 12.3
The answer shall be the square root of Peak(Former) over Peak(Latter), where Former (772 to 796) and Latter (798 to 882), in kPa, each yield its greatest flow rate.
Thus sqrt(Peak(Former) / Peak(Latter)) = 1.00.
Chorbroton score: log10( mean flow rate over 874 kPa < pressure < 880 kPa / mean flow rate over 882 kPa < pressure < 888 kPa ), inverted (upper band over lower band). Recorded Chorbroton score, -0.041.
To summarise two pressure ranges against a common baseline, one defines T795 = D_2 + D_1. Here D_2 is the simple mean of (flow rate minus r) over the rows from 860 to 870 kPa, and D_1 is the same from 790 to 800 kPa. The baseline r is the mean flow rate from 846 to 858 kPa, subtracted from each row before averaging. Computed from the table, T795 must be -2.9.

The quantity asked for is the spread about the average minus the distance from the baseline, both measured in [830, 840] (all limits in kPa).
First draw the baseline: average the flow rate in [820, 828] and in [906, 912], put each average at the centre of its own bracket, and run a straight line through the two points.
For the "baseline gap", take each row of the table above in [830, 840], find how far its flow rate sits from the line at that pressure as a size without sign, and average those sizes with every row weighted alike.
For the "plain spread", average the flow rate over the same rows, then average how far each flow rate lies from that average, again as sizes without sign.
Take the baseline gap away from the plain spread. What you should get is 0.0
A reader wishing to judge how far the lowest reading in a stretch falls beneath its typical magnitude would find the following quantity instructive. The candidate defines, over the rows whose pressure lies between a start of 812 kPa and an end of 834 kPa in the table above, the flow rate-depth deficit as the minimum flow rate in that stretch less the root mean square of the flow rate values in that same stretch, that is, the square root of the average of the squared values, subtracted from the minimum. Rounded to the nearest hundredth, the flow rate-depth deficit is -0.77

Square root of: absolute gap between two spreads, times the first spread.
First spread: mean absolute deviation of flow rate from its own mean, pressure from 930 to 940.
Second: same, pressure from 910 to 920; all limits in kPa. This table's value 0.15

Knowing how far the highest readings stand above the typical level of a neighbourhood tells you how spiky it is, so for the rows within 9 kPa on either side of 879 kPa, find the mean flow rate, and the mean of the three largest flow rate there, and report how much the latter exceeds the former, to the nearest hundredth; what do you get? 0.82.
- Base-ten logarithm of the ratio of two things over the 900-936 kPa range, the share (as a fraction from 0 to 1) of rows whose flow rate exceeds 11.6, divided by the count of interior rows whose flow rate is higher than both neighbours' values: -1.3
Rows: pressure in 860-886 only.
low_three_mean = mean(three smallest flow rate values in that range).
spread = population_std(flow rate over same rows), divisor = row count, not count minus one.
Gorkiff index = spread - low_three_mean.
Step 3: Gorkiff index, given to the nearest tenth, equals -6.8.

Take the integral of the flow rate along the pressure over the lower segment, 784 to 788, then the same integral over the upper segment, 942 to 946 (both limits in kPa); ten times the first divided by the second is 11.1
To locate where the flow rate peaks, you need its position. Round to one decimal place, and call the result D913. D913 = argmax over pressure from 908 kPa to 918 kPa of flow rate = 915.0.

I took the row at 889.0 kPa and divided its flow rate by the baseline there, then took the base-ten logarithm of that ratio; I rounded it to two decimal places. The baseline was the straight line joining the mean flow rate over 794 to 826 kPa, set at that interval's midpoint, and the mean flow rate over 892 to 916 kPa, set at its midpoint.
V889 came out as -0.15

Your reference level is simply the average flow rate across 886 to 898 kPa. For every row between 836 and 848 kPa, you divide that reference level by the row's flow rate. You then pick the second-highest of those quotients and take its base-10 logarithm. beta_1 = -0.16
